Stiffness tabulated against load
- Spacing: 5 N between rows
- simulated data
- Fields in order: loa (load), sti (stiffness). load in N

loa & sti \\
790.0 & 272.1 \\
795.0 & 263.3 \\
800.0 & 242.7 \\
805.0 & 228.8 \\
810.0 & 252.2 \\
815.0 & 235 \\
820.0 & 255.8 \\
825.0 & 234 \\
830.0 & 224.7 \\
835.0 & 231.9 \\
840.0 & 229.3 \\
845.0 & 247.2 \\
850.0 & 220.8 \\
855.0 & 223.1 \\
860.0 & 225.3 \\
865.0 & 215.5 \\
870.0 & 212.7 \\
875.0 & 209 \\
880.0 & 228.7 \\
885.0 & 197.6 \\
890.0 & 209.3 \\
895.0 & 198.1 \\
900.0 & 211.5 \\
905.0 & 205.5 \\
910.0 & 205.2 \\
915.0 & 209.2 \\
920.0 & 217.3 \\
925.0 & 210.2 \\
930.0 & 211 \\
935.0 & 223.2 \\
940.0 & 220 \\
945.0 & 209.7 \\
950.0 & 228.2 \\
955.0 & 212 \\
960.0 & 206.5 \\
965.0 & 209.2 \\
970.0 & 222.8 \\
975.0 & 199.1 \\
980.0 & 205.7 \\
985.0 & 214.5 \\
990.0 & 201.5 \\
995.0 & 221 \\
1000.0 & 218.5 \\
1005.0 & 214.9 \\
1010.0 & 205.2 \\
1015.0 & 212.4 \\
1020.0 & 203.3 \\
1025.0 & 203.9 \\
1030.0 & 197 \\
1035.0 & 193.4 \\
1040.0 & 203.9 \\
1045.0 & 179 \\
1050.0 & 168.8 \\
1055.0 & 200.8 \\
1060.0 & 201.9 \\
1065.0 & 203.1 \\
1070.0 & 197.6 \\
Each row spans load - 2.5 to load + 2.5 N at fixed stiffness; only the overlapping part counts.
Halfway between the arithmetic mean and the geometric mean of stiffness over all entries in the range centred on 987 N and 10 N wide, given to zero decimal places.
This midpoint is 208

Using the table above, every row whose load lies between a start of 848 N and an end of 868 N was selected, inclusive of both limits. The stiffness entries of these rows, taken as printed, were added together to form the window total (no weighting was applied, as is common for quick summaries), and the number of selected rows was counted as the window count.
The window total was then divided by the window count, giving 221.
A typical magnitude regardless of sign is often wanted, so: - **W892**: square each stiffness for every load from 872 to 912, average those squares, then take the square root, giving 208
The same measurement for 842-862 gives 229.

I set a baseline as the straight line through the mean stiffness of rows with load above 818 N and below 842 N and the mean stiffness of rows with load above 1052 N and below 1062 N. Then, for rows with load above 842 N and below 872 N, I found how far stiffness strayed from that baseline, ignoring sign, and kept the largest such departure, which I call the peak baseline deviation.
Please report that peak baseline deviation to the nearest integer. 16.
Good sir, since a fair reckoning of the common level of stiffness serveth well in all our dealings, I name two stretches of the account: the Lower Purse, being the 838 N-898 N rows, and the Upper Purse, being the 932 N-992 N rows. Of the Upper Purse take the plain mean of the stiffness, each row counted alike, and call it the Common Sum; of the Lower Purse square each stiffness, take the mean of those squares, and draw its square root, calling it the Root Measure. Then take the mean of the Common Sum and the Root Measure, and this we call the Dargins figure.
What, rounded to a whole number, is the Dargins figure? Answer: 216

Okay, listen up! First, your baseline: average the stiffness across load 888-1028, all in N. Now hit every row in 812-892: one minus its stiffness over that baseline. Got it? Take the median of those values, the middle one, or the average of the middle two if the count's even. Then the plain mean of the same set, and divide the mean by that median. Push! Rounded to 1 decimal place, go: 1.0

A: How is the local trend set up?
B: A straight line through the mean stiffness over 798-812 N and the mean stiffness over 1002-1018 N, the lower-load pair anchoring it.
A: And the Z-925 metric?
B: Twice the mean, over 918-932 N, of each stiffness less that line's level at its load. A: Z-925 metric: -21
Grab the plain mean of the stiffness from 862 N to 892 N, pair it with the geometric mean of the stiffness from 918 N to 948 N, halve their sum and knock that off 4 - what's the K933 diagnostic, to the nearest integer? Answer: -210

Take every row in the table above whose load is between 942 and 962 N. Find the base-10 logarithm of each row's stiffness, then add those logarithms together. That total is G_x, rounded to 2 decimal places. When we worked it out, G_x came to 9.32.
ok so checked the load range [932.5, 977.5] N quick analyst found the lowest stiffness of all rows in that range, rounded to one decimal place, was 199.1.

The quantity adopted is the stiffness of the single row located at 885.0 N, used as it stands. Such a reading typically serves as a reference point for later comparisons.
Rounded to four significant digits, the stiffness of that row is 197.6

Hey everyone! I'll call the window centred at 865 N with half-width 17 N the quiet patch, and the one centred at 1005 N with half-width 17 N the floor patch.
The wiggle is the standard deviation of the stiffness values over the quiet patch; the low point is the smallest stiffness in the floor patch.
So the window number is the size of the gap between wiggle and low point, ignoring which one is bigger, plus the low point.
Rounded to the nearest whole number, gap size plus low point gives 396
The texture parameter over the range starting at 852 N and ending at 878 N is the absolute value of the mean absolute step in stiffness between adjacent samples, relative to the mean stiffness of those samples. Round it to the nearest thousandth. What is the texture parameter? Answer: 0.021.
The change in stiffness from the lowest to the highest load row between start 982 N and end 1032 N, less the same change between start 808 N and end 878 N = 26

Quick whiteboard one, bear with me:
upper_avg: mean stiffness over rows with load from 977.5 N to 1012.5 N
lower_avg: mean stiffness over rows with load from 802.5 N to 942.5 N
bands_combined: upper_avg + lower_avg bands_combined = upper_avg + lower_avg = 433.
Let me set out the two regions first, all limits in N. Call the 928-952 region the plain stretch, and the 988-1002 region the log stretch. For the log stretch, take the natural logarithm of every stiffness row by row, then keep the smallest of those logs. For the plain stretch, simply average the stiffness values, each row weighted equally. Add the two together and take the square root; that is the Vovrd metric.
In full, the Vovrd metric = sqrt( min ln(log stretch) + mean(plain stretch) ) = 15.0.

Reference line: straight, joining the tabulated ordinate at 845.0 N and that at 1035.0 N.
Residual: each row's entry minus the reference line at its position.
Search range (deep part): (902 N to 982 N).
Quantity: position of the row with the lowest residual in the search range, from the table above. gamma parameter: 905.0 N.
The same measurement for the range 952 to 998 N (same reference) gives 975.0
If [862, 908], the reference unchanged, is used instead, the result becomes 885.0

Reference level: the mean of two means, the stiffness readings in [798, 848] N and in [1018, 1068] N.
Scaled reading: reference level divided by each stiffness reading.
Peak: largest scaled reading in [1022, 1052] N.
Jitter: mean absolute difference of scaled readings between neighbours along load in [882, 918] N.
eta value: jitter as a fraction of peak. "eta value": 0.031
